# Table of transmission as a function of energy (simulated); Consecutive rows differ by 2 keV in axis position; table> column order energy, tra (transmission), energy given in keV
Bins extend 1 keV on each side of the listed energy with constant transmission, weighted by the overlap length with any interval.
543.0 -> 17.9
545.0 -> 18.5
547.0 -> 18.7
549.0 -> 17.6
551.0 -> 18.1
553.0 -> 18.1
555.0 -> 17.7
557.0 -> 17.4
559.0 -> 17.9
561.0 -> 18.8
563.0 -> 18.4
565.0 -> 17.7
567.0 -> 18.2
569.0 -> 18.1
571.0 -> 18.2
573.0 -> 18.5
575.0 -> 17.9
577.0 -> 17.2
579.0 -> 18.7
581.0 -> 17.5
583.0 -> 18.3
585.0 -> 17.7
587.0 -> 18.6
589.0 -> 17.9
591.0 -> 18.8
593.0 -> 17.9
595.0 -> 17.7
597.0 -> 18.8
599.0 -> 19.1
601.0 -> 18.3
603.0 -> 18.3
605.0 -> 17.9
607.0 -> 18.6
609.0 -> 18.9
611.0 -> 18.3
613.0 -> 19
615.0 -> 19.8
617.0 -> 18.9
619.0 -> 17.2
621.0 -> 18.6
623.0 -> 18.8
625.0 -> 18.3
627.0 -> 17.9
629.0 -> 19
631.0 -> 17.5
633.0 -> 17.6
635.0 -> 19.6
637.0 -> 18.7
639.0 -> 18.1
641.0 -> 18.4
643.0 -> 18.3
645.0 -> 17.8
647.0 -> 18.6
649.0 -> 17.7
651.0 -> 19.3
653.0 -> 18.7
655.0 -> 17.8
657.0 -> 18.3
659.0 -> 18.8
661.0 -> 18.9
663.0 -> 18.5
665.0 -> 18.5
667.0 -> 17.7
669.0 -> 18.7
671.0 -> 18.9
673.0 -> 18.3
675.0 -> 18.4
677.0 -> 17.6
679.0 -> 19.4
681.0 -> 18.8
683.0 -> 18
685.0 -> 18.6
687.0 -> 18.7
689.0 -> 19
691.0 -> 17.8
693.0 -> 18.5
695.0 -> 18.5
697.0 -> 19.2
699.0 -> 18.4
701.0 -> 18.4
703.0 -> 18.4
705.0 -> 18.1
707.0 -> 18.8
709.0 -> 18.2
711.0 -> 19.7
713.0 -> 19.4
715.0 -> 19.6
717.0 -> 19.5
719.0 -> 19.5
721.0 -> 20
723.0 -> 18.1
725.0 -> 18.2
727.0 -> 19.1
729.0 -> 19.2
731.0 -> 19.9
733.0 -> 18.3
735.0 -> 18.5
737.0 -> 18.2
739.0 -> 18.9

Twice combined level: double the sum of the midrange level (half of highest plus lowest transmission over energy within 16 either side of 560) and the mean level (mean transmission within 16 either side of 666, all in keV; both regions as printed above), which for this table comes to 73.3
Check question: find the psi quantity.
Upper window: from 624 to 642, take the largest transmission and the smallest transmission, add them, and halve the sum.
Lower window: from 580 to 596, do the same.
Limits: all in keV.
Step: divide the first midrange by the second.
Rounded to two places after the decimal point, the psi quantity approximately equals 1.02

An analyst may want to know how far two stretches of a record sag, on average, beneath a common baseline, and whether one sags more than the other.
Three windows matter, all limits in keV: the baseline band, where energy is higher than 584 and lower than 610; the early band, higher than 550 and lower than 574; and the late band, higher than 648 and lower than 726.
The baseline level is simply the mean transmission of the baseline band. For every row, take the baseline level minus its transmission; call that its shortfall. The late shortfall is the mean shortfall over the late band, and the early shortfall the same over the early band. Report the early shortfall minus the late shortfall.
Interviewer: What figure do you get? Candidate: 0.55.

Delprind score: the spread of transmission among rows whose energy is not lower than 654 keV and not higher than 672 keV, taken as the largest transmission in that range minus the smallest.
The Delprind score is 1.2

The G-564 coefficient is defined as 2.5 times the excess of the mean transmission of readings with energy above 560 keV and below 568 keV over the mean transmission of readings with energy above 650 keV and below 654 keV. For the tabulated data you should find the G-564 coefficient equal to -1.8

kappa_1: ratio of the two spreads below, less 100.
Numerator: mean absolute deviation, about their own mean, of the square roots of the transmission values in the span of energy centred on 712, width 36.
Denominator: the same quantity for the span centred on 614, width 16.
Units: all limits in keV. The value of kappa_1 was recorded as -98.9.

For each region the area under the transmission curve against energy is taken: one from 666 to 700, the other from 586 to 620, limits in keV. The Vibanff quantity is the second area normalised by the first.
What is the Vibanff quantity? 0.998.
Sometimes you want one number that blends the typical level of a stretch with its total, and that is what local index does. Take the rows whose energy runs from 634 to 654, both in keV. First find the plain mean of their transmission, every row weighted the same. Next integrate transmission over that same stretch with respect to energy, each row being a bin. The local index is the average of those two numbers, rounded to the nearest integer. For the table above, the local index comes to 194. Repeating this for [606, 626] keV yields 196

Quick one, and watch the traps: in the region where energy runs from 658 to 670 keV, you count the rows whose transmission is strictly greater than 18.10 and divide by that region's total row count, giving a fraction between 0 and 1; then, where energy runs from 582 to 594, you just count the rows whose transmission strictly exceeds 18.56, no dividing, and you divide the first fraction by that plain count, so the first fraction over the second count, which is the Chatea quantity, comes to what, 0.42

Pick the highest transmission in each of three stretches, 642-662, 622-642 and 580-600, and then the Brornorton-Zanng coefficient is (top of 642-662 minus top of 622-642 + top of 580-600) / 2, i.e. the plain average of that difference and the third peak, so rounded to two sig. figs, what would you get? 9.4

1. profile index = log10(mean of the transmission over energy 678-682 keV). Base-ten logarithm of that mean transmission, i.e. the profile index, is 1.28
